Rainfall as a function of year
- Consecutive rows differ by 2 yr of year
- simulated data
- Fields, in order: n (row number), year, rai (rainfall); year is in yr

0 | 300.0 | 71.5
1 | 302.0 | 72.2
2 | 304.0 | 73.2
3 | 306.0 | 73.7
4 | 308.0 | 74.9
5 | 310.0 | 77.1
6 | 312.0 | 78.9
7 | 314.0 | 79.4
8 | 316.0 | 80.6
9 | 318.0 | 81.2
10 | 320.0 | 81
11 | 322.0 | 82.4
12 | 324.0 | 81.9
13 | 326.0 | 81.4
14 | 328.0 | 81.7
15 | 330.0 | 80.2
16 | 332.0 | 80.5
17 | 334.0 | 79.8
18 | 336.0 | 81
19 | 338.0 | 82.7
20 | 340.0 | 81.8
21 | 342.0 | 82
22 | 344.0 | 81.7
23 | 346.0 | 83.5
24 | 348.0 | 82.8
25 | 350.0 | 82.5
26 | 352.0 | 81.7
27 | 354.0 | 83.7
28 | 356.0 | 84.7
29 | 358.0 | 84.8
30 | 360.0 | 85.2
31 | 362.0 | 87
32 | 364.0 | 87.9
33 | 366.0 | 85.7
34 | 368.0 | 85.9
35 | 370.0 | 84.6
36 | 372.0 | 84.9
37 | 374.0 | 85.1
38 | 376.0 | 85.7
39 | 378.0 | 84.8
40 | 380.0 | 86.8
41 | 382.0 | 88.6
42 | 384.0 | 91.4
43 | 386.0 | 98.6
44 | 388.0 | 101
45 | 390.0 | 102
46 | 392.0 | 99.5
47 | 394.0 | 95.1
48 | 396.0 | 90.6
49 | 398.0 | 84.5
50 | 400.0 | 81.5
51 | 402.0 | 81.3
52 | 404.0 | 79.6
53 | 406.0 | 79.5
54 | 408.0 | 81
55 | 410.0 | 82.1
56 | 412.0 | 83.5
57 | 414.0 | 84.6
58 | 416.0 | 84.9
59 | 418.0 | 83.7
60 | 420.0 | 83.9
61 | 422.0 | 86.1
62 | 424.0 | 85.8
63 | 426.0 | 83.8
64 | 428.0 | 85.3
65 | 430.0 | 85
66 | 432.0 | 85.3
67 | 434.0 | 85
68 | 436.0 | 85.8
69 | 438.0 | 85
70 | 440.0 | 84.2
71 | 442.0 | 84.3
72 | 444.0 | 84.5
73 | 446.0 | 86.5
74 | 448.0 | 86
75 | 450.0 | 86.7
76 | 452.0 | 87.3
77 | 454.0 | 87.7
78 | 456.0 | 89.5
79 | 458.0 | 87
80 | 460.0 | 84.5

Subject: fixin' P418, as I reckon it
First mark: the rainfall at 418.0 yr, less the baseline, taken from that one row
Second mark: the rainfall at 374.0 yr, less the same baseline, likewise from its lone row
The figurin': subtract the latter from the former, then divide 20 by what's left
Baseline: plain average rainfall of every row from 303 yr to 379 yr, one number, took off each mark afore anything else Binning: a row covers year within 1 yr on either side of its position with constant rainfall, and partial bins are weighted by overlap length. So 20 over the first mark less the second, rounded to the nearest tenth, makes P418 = -14.3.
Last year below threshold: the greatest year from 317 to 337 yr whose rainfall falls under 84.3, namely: 336.0 yr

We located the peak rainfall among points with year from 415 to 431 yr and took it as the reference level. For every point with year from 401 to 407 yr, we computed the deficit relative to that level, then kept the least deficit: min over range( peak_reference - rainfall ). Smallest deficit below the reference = 4.8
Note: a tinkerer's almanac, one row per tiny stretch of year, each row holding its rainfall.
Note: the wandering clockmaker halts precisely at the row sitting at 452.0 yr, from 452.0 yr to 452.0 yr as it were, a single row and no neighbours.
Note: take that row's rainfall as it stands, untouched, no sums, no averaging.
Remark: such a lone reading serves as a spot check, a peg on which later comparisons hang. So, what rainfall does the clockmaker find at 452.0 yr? 87.3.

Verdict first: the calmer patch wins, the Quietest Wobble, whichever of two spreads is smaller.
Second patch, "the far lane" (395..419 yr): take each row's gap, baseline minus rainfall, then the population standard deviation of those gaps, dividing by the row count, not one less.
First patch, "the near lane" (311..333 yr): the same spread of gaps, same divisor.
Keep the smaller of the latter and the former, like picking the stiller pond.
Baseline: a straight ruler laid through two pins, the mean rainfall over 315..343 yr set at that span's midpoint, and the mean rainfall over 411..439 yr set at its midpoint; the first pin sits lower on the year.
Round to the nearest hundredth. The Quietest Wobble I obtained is 0.93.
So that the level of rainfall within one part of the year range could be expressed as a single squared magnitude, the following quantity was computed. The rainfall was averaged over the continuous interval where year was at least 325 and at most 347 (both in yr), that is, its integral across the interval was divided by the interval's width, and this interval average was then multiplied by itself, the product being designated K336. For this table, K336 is 6639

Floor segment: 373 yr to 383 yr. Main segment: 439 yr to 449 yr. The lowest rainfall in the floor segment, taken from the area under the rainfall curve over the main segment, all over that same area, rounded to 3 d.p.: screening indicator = 0.900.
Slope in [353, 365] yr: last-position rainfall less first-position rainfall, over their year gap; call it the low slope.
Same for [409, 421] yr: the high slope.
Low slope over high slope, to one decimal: 2.3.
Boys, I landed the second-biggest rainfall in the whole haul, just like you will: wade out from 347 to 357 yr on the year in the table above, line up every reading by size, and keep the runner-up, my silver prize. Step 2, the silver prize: 83.7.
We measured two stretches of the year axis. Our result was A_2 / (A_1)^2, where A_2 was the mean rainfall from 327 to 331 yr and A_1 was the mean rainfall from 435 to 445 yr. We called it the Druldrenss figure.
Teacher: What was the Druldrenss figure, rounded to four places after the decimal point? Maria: 0.0113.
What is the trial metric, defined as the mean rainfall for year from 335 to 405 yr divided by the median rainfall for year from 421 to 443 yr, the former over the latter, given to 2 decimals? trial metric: 1.02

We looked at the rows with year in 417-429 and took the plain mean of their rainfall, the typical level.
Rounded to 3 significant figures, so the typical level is 84.8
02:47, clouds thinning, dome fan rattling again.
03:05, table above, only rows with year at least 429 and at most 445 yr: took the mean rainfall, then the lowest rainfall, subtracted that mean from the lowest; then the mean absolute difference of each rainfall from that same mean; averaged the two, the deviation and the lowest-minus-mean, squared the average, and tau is 0.0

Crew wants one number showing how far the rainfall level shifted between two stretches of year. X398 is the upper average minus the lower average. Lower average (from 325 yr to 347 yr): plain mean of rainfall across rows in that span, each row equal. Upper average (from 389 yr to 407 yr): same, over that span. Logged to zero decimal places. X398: 7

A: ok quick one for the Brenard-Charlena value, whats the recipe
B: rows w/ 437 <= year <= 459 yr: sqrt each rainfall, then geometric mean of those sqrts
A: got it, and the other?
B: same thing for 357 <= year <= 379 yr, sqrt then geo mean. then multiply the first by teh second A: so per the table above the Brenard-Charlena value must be 85.9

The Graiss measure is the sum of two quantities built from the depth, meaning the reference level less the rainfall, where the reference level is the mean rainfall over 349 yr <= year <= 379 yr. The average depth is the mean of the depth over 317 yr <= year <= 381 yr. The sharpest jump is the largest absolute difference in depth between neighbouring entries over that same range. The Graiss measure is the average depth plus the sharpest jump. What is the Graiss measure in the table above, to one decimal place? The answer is 3.8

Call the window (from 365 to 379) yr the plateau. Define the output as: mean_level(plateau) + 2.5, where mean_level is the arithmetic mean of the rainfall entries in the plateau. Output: 87.7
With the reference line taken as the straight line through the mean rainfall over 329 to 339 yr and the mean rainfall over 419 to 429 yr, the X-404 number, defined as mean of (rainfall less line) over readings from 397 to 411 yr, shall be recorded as -3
